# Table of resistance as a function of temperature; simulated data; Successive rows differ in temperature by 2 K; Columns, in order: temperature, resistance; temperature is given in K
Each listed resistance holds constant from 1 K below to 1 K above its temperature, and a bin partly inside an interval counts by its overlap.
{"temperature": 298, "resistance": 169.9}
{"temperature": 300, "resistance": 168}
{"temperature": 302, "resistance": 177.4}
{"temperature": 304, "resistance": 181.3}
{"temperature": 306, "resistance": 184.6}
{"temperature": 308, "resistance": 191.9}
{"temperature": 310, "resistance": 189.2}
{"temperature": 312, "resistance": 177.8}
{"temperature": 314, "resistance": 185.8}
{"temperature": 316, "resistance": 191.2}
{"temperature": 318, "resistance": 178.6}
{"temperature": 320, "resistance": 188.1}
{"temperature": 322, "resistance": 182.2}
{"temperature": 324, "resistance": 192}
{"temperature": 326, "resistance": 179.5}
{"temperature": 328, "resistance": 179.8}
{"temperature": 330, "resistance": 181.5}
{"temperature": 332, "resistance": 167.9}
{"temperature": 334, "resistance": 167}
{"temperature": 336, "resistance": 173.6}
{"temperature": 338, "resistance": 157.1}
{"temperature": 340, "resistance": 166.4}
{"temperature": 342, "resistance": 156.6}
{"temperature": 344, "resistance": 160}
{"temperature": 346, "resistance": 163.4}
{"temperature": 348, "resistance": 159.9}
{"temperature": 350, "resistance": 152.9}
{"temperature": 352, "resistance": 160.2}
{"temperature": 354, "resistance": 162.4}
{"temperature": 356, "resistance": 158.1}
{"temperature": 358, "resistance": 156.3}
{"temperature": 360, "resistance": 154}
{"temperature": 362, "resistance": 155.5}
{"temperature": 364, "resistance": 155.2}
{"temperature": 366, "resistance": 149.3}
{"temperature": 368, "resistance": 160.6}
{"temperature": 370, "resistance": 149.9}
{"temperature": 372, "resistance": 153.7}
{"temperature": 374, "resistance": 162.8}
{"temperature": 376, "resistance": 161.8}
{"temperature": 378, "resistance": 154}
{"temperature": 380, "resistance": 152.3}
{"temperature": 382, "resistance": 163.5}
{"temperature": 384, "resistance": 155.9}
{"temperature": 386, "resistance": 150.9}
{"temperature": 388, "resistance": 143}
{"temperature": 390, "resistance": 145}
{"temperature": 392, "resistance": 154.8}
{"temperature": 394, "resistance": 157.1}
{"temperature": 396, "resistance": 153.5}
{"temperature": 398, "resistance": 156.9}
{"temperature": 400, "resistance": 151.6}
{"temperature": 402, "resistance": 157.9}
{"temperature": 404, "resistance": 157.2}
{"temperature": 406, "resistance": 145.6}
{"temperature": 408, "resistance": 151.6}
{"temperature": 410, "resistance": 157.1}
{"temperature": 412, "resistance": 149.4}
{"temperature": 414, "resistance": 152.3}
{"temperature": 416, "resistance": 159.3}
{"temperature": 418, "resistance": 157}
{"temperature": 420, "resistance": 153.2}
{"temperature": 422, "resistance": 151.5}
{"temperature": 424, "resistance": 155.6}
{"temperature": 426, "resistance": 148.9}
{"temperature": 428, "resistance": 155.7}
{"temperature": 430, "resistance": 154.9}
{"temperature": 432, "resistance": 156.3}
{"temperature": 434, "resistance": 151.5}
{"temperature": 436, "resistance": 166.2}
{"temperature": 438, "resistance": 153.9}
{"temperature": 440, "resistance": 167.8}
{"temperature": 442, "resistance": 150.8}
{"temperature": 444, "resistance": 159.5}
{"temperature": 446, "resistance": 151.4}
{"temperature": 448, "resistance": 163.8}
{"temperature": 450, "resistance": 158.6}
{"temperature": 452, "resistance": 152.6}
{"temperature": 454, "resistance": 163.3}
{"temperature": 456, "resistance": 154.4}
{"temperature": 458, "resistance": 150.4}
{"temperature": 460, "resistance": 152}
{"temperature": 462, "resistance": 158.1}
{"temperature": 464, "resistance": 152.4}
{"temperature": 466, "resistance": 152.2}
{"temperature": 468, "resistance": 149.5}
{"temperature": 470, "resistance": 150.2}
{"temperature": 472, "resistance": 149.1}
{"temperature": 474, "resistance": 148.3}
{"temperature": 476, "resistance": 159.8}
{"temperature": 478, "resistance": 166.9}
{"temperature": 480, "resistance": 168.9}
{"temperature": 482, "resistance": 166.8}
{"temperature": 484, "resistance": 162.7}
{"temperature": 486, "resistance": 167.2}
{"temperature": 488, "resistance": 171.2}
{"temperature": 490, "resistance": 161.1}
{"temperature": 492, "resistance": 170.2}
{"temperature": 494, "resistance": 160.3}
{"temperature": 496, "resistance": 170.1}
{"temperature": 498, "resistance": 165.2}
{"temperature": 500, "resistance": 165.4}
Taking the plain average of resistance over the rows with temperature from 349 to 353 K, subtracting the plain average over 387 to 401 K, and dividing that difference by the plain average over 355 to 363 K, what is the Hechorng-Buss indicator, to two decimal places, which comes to 0.03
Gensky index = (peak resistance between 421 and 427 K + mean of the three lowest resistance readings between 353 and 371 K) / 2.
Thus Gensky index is 153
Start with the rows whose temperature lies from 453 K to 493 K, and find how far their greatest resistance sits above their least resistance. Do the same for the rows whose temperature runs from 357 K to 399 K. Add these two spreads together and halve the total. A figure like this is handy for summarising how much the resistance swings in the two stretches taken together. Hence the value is 21.7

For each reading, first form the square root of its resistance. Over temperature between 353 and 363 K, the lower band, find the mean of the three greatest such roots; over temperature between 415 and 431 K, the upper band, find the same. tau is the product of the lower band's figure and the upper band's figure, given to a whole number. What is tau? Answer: 158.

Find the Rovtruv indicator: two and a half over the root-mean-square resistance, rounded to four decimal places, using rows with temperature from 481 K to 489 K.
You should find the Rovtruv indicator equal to 0.0150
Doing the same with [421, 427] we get 0.0164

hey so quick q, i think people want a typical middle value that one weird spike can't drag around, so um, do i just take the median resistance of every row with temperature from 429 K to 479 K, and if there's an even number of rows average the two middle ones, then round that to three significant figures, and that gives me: 154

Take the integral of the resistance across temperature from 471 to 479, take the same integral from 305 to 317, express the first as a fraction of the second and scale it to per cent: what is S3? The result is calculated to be 56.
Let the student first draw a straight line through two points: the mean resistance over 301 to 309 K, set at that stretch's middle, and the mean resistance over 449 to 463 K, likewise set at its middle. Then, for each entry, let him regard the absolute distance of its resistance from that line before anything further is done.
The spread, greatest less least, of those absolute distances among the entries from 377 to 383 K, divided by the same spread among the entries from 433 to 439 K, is 4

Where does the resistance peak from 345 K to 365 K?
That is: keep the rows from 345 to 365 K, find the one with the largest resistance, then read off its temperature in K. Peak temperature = 346 K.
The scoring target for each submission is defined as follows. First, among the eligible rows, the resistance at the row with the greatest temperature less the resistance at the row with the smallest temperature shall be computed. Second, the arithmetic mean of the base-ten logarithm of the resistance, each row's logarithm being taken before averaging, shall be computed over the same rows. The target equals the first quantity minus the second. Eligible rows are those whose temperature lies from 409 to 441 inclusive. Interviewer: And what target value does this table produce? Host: 9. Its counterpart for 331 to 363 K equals -15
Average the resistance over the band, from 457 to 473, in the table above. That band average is 152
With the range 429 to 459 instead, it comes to 157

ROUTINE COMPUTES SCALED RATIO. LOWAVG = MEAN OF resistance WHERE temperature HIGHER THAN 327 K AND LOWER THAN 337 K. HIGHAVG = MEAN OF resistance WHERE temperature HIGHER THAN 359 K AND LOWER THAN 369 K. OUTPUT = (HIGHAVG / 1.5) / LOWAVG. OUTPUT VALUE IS 0.594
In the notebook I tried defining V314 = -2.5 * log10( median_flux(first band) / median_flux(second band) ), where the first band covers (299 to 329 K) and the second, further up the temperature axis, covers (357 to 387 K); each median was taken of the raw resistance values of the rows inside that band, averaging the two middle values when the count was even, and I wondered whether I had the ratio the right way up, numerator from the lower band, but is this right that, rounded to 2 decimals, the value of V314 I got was -0.17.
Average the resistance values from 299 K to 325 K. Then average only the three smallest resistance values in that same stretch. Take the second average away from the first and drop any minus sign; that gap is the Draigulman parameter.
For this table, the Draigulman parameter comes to 9.3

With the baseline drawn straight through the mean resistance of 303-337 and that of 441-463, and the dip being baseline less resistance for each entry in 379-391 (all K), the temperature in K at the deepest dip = 388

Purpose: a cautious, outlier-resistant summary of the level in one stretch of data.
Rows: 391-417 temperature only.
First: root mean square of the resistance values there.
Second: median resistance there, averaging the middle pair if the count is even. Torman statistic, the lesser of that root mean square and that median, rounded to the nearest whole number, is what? 154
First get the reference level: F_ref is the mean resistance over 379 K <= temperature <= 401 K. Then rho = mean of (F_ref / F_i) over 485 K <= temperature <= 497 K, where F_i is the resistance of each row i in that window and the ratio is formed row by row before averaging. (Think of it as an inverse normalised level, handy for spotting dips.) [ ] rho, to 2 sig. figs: 0.92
